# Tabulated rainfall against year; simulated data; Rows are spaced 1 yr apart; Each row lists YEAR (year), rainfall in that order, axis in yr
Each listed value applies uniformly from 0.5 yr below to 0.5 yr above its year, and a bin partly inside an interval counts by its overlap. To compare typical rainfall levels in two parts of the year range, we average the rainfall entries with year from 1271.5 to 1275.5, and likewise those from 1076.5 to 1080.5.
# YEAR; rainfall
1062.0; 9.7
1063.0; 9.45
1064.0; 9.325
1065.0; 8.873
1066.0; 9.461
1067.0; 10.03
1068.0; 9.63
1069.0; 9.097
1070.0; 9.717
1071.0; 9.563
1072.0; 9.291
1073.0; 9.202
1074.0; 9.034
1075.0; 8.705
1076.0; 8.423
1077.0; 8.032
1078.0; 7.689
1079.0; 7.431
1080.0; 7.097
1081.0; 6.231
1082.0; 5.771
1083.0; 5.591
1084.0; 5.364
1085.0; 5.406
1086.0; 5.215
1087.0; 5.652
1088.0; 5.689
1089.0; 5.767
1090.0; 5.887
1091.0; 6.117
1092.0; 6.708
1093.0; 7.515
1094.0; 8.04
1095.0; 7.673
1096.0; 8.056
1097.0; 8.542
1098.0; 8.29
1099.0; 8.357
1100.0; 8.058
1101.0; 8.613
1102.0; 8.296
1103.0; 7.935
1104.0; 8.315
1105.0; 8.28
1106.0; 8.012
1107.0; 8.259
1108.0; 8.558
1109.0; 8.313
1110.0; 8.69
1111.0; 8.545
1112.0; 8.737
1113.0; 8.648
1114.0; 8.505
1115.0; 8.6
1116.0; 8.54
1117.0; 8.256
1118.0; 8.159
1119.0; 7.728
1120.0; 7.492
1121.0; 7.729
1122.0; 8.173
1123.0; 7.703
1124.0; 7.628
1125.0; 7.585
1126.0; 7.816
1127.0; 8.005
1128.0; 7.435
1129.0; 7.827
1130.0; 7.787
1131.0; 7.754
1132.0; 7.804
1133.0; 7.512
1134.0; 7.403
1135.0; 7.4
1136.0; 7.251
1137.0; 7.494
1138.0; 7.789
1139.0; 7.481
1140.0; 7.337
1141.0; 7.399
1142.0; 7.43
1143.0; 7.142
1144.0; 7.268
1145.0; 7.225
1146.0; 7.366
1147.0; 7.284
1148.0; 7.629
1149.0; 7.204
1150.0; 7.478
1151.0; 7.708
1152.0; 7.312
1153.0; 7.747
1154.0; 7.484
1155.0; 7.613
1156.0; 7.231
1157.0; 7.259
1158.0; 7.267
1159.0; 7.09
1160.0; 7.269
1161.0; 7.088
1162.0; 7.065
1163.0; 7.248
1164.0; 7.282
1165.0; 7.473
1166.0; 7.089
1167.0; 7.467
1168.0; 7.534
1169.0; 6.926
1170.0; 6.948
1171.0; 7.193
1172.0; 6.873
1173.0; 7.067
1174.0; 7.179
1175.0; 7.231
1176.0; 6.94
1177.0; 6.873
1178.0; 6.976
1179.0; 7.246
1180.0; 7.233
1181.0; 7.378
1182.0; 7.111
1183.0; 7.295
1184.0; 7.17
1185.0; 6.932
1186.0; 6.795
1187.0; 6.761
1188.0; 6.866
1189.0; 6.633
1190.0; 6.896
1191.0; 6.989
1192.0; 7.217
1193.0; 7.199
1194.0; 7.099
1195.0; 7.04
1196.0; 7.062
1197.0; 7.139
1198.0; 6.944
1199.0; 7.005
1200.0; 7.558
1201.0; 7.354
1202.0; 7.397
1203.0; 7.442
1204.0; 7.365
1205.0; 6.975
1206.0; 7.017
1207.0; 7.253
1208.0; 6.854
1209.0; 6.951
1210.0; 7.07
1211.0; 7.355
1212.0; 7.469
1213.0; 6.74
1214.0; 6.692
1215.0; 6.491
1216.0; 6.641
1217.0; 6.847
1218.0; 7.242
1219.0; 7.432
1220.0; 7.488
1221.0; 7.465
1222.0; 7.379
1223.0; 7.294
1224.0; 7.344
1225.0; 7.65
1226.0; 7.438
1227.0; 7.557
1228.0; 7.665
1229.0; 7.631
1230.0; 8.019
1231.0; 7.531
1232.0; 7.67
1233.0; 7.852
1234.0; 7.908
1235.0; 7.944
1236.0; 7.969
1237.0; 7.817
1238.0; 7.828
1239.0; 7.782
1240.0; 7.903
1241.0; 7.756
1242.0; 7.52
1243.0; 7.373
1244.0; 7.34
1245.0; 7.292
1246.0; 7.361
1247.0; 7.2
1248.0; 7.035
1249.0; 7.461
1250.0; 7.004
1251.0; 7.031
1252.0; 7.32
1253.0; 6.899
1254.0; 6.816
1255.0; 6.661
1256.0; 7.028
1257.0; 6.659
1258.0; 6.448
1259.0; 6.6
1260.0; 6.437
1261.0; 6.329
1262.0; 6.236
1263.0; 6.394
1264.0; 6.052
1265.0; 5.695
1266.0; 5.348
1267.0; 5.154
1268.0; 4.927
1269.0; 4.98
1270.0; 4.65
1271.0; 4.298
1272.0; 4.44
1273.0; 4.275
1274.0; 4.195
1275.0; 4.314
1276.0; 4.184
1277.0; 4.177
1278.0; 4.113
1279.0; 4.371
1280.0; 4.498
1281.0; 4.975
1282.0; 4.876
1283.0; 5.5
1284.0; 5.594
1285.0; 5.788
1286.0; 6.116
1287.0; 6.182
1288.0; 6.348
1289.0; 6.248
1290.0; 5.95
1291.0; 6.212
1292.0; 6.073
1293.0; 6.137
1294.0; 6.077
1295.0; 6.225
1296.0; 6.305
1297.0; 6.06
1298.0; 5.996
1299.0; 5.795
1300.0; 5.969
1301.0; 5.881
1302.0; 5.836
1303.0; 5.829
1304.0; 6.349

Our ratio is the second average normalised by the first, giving 1.76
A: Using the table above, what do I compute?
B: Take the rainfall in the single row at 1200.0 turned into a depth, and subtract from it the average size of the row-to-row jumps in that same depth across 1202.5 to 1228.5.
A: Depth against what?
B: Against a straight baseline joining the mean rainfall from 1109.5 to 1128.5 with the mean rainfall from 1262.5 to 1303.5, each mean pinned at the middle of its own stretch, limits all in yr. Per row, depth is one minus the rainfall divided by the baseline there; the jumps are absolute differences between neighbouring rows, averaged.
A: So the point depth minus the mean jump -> -0.145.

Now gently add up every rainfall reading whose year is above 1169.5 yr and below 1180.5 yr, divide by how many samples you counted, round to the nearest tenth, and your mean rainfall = 7.1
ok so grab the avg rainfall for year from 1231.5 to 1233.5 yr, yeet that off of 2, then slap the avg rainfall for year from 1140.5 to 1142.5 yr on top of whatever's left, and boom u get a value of 1.7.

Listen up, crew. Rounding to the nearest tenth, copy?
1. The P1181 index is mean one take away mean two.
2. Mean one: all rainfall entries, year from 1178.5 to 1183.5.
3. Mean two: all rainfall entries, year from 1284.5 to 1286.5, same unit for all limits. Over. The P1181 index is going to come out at 1.3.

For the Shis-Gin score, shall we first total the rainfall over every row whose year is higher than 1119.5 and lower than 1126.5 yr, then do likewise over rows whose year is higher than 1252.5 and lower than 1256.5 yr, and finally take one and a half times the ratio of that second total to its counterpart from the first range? 0.8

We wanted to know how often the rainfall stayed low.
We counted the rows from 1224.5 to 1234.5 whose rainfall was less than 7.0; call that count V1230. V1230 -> 0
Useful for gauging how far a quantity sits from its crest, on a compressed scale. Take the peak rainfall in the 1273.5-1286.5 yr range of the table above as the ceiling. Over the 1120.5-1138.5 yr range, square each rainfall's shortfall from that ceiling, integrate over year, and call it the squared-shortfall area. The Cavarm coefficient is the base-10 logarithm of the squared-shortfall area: 1.65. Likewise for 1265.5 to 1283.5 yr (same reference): 1.64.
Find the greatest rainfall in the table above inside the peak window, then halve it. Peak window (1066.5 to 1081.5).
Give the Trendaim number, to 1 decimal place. 5.0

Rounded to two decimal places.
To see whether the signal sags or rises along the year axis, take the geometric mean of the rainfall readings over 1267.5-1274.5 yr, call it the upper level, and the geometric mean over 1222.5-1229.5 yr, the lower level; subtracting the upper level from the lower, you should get 2.98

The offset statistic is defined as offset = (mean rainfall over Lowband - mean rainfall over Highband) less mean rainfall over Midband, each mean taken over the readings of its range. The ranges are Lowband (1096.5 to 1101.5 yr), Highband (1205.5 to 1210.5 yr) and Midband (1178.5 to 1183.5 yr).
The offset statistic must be -5.9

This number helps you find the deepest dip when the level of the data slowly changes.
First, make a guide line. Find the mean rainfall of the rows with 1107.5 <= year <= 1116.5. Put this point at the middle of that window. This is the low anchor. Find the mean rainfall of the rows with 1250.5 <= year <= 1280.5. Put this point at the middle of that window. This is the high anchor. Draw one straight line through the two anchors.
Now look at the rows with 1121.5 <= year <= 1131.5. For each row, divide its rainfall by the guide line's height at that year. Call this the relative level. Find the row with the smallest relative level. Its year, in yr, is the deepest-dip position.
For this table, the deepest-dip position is 1128.0 yr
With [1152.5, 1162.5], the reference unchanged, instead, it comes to 1159.0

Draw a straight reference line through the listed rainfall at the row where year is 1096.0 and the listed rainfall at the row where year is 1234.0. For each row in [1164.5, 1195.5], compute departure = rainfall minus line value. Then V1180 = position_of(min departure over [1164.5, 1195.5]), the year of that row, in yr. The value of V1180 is 1189.0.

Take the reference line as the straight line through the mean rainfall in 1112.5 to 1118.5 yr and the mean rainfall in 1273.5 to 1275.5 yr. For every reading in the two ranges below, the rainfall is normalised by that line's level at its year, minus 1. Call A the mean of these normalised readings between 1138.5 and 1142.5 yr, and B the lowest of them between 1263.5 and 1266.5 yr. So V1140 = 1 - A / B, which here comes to 1.3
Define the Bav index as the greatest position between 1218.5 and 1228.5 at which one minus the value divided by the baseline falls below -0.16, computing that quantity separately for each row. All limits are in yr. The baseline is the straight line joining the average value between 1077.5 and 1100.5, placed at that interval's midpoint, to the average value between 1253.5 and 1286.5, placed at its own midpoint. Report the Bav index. 1228.0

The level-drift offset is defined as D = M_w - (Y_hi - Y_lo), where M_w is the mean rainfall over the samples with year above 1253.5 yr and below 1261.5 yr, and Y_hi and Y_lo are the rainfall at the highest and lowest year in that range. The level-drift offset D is 7.1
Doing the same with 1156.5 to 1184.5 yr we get 7.3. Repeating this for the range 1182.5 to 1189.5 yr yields 7.6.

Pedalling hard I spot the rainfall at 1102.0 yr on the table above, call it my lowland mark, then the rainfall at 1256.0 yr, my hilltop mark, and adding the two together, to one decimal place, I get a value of 15.3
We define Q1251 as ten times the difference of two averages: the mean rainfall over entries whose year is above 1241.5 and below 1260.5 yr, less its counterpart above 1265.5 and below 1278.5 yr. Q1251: 25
